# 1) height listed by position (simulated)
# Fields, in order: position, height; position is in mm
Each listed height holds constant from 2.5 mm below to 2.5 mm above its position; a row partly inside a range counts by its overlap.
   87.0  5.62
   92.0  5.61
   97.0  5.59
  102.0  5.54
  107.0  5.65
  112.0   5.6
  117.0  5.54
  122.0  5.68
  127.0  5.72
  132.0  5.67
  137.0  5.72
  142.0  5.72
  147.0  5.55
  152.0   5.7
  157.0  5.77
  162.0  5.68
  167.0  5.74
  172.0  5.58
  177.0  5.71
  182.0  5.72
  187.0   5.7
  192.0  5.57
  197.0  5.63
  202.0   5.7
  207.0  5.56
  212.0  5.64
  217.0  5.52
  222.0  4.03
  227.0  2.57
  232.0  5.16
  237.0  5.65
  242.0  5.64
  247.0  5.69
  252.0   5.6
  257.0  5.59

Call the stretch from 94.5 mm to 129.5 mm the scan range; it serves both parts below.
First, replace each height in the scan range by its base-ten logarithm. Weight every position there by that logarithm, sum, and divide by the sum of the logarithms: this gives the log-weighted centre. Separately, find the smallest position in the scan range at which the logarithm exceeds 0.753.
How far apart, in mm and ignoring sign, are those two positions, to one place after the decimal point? 10.0 mm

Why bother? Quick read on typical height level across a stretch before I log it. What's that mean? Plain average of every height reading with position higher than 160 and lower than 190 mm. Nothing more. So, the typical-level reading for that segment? 5.69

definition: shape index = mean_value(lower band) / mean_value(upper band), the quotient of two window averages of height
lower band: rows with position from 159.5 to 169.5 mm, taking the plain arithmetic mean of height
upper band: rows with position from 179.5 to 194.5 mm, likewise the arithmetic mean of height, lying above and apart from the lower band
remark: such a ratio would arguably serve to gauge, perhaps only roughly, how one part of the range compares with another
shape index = 1.01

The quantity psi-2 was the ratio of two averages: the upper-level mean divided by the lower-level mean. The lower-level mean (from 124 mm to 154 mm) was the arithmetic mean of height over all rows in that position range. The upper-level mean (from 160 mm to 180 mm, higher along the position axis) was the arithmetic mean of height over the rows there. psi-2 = 1.000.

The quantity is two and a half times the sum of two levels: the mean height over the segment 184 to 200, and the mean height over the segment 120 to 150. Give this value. 28.3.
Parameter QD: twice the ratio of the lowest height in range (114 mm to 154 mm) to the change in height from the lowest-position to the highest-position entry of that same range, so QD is 69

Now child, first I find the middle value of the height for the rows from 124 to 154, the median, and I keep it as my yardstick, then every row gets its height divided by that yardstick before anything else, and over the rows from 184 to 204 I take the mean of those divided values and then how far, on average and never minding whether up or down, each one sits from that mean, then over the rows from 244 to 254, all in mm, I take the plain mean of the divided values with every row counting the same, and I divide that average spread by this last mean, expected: 0.0089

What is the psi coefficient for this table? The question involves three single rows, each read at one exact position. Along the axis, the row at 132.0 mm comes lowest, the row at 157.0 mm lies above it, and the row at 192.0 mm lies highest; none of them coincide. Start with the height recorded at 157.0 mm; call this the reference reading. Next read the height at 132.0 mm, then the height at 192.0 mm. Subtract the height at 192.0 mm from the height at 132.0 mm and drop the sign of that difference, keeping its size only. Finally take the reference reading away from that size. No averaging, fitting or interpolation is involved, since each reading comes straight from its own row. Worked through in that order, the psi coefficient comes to -5.7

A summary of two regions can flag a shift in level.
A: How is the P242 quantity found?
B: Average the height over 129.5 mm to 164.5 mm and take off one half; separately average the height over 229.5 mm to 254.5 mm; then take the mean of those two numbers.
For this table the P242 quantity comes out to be 5.37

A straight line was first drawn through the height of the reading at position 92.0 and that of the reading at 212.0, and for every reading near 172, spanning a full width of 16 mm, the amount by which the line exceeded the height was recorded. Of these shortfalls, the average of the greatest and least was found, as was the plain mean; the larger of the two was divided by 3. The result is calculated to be -0.010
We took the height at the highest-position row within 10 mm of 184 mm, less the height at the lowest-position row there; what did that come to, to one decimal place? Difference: -0.1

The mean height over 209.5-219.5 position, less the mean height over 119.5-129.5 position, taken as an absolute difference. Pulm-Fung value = 0.120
